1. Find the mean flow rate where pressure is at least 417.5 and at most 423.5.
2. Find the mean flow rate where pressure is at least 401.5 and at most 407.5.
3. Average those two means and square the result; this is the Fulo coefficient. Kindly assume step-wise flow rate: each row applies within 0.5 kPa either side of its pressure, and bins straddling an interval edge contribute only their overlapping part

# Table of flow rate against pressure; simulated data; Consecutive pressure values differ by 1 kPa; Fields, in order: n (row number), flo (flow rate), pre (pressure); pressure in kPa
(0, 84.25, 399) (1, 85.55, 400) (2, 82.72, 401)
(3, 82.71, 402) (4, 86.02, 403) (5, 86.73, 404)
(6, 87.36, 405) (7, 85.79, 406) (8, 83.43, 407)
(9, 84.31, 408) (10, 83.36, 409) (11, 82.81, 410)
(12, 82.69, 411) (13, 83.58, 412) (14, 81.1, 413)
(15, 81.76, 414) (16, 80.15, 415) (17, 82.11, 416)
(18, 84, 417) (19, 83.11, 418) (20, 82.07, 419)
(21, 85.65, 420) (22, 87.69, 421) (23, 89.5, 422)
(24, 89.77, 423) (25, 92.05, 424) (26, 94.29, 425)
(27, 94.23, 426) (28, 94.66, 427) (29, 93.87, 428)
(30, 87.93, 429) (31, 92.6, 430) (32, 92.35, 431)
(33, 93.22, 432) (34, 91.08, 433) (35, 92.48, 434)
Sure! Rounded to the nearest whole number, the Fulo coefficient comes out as 7365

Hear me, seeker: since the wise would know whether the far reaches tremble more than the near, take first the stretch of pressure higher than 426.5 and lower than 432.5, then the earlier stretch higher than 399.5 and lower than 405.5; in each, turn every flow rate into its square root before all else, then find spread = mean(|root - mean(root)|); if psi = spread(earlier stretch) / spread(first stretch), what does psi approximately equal 1.11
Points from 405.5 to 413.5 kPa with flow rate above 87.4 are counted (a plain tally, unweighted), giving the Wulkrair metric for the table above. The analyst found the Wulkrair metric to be 0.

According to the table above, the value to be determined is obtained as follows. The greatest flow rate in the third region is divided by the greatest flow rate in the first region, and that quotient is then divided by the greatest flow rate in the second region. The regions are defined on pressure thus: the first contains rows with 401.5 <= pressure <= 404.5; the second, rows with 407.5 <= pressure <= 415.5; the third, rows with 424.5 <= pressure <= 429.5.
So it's 0.0129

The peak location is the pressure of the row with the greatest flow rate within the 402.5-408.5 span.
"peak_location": 405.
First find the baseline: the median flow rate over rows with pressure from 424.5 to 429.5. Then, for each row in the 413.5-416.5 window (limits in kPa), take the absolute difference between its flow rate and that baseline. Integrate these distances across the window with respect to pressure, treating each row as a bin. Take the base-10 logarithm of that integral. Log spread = 1.6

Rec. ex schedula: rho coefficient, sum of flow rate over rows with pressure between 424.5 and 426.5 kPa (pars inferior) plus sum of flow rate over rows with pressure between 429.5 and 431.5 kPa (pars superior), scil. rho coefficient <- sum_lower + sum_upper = 373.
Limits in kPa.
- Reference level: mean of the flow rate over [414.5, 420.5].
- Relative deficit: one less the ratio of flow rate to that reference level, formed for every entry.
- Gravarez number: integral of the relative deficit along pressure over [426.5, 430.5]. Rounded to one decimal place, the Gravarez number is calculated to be -0.5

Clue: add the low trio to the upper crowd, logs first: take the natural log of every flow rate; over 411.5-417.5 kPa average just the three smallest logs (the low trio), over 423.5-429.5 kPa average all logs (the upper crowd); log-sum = 8.92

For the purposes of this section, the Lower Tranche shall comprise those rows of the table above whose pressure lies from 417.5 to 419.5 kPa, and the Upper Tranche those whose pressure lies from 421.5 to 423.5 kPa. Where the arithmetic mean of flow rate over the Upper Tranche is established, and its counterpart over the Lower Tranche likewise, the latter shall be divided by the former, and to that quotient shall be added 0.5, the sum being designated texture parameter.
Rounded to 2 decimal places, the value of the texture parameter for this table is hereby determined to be 1.42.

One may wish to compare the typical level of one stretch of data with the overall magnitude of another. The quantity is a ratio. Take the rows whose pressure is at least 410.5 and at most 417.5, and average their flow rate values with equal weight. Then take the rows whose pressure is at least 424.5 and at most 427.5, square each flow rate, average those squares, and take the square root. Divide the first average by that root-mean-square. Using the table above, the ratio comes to 0.87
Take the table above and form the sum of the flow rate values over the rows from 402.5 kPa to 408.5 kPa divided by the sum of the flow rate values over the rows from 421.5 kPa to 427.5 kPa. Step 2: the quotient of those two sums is 0.93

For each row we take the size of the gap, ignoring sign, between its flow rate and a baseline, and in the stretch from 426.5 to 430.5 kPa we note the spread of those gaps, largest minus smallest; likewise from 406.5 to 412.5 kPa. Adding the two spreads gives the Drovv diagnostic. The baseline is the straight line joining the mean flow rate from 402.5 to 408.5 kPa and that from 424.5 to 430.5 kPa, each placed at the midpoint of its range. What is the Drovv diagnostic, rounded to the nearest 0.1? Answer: 7.3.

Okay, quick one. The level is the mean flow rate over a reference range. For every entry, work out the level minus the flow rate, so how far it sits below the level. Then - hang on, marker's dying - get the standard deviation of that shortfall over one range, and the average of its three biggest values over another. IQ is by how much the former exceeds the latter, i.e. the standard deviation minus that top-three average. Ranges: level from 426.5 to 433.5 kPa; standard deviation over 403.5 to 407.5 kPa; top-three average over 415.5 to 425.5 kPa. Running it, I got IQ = -8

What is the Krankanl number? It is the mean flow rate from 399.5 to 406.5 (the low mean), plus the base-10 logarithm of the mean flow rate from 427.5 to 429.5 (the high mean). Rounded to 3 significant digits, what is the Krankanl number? 87.2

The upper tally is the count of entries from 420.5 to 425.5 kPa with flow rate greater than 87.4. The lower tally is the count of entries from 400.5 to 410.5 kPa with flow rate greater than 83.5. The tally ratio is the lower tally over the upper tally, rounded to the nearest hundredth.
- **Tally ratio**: 1.00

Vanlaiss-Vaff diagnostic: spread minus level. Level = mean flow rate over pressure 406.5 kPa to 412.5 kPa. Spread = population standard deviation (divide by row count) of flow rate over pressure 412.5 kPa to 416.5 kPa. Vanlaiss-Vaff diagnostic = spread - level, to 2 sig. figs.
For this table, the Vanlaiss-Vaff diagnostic -83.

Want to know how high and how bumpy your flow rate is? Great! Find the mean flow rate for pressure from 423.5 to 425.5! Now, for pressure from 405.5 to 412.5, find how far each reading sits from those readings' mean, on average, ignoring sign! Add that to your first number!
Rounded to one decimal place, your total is 93.9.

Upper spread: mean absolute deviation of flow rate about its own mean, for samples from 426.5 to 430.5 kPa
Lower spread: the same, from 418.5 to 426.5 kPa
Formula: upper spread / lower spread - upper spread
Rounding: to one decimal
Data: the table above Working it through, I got -1.5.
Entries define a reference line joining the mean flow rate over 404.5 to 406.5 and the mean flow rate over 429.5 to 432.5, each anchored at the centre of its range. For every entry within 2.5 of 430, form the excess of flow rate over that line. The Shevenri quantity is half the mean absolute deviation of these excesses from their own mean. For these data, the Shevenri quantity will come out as 0.76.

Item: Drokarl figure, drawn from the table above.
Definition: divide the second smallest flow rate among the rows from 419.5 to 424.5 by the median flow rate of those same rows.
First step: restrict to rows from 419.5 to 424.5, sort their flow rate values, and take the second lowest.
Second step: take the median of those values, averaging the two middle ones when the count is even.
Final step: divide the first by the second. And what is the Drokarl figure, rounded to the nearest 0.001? 0.980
